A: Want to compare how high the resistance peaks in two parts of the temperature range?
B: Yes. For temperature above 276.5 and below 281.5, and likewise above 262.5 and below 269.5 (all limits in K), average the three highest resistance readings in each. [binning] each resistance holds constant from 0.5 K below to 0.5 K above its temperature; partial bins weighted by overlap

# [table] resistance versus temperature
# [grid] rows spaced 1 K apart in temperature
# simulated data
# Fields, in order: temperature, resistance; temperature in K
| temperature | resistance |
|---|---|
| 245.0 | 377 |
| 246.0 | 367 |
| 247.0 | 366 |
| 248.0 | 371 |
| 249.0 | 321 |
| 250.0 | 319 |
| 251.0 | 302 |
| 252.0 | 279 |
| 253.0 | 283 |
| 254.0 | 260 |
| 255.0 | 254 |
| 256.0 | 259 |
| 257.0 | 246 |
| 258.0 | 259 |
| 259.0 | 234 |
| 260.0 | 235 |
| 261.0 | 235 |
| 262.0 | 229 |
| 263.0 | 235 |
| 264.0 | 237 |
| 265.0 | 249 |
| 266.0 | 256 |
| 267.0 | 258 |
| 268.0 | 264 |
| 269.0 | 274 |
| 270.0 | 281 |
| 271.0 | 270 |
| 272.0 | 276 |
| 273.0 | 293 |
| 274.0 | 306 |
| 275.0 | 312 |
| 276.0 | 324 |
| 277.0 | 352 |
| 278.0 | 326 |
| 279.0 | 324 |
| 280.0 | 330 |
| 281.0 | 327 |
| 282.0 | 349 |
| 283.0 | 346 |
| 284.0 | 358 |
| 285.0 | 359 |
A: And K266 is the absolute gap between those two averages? 71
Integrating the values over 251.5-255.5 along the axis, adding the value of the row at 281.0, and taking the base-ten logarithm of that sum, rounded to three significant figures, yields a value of 3.15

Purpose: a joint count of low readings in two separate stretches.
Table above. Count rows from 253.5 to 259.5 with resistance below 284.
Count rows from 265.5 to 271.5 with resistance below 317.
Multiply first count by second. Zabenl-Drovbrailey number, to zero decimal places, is 36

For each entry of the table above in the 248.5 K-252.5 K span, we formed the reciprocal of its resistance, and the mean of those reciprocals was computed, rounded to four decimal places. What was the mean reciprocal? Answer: 0.0033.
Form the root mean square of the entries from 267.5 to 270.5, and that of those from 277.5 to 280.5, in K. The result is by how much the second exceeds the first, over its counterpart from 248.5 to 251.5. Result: 0.17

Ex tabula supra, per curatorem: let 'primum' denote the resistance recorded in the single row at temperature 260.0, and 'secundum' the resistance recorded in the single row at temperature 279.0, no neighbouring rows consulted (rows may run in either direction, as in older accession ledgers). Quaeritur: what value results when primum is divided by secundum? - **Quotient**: 0.73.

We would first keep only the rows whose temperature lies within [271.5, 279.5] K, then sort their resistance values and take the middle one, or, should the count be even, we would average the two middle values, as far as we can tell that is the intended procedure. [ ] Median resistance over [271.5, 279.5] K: 318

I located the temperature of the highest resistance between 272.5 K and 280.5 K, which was 277.0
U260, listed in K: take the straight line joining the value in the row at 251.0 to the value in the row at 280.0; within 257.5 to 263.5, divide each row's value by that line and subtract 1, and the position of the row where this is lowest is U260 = 262.0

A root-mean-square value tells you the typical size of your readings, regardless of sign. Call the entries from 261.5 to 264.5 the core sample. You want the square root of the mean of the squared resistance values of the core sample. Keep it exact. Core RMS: 234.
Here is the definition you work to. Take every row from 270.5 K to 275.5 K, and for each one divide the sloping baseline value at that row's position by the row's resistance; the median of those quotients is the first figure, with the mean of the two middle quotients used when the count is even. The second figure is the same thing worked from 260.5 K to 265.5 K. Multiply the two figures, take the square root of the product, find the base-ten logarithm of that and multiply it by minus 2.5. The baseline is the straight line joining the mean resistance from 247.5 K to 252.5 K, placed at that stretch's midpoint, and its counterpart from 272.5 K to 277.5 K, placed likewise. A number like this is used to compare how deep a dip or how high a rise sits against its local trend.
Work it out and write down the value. -0.208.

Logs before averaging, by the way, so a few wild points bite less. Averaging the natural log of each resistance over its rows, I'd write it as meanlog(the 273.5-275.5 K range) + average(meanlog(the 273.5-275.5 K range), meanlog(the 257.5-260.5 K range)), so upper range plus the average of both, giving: 11.3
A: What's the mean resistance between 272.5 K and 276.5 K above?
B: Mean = 309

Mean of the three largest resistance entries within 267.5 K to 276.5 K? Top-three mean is 314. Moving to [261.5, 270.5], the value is 273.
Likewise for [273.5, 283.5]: 349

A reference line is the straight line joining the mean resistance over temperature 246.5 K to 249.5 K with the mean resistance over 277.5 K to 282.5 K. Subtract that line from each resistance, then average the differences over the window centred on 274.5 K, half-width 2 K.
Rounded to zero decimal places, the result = -26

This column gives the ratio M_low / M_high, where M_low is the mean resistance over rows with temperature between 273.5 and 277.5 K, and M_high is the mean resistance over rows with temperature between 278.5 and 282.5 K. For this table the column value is 0.97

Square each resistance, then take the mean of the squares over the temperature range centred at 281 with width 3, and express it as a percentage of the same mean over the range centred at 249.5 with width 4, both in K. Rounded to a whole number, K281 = 104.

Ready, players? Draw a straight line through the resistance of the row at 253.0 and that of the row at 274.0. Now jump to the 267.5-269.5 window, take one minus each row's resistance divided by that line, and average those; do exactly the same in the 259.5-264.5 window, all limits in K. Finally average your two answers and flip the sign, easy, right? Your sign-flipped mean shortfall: -0.152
